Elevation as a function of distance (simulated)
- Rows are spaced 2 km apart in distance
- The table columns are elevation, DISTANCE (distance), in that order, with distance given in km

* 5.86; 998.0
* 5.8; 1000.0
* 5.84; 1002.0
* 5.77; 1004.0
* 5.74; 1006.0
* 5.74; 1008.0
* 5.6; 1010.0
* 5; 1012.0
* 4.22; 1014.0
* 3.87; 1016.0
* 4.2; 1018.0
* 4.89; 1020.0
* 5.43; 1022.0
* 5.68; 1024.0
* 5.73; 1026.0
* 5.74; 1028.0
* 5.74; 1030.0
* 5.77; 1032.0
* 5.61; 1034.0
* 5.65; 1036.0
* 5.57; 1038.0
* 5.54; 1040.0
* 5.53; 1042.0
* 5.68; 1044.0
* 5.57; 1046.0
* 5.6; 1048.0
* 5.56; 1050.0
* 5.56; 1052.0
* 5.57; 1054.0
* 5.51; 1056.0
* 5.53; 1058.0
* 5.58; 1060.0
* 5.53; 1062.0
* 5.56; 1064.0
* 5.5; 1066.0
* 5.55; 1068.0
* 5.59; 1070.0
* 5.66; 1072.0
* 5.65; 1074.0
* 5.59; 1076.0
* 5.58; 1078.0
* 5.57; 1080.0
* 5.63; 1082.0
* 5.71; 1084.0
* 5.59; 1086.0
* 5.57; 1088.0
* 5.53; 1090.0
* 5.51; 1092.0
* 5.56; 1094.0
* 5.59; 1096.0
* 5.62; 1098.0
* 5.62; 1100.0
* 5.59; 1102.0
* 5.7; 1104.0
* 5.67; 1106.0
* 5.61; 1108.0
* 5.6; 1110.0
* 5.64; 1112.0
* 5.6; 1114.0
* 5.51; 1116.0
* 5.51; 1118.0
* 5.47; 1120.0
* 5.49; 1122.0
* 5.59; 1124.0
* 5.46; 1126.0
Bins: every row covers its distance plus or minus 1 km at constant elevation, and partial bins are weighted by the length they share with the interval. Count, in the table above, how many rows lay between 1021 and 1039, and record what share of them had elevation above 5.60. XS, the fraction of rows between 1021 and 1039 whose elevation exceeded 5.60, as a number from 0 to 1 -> 0.8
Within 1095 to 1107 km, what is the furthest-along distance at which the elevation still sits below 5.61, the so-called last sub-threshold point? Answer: 1102.0 km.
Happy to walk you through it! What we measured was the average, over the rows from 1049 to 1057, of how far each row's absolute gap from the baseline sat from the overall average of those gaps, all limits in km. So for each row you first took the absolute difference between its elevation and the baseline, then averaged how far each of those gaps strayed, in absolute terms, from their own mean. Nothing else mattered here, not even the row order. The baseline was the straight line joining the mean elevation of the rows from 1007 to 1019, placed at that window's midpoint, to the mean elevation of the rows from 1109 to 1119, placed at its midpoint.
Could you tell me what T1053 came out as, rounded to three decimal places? 0.032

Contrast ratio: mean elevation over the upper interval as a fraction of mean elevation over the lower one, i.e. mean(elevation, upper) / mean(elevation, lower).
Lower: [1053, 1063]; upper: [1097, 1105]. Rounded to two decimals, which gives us 1.02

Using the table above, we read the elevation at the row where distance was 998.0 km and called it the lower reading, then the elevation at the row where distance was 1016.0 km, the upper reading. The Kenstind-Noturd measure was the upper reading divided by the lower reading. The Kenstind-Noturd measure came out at 0.66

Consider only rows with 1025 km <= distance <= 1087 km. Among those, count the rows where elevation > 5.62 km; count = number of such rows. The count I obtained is 10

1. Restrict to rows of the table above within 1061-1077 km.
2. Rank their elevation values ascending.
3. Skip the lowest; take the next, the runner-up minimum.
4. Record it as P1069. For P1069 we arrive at 5.53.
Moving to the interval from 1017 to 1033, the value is 4.89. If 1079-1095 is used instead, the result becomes 5.53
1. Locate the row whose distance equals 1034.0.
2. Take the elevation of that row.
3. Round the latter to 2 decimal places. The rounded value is 5.61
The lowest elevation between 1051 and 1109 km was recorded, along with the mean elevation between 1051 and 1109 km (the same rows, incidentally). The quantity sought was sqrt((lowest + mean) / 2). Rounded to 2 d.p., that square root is 2.35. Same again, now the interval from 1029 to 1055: 2.36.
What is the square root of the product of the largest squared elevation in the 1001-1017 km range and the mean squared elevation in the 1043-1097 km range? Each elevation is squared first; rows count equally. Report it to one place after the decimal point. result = 32.6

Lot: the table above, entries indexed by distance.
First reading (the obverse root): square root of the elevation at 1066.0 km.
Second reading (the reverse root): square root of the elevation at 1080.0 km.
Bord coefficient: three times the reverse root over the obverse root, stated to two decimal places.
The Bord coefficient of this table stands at 3.02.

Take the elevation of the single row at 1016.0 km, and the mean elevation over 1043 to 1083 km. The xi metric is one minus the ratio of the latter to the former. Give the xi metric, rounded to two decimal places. -0.44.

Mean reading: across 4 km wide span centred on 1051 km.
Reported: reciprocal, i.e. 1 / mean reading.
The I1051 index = 0.180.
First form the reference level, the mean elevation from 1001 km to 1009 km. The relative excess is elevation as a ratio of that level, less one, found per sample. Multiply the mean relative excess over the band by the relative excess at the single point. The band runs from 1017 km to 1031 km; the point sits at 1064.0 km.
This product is 0.0027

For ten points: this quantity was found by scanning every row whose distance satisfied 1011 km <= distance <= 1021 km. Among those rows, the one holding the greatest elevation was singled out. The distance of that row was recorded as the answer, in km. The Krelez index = 1012.0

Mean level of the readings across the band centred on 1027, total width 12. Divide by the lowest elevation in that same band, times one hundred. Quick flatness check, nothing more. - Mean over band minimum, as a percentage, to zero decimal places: 105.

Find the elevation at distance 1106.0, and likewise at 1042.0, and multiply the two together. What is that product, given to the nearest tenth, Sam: 31.4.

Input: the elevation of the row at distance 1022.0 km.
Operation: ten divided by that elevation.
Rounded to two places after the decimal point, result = 1.84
